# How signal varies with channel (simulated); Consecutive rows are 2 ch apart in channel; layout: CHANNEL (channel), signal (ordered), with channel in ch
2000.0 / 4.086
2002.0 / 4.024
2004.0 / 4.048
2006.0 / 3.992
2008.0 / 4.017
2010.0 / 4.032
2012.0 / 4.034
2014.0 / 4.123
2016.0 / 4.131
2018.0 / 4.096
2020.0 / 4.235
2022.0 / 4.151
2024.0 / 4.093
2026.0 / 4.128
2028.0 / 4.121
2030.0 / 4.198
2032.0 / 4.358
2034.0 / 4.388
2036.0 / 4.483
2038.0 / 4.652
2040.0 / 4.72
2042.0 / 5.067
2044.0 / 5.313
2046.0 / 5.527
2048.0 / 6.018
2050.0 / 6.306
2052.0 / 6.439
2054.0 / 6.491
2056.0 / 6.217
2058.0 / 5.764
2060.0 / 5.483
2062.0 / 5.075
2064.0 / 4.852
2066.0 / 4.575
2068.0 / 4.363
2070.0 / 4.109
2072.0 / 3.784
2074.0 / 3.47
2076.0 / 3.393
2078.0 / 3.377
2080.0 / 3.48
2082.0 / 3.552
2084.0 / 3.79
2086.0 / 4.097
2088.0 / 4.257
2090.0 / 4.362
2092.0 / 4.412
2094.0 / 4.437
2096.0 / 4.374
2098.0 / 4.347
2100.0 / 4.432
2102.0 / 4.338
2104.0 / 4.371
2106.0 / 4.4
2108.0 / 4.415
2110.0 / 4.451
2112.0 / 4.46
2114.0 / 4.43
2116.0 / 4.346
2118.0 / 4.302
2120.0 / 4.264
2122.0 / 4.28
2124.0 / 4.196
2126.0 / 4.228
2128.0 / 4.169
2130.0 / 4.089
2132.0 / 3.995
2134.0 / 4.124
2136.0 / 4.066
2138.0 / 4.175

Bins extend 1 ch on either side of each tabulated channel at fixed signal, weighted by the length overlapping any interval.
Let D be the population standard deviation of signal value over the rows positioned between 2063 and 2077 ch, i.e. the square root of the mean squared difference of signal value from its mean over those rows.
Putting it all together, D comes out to 0.51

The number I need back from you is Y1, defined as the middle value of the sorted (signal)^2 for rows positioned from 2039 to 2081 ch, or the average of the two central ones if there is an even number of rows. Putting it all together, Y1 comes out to 25.7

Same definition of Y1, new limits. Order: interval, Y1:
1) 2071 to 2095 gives 14.3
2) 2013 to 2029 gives 17.0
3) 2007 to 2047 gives 17.4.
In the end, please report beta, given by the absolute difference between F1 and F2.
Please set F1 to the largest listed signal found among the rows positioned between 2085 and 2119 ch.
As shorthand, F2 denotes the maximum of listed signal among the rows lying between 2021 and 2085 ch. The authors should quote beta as 2.0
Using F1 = 4.46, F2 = 6.491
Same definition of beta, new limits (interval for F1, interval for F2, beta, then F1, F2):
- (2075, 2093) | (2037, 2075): 2.1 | 4.412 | 6.491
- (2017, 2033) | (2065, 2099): 0.2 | 4.358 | 4.575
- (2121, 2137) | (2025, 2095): 2.2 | 4.28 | 6.491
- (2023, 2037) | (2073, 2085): 0.7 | 4.483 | 3.79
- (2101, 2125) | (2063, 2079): 0.4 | 4.46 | 4.852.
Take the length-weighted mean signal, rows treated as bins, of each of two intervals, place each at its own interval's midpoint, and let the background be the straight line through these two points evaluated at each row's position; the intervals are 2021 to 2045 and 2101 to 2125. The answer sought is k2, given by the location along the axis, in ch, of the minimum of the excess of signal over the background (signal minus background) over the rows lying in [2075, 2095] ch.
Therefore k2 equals 2078.0 ch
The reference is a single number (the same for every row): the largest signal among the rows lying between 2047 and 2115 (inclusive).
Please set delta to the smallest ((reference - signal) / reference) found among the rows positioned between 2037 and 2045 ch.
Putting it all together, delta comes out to 0.18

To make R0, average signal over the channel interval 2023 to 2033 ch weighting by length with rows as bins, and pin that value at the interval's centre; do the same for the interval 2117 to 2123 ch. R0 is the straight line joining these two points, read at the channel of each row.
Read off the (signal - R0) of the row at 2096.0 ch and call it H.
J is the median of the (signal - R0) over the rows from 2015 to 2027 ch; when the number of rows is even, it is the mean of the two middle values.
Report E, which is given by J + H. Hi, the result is 0.1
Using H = 0.1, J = -0.04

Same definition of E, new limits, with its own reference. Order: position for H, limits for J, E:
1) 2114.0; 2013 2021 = 0.1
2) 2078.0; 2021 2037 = -0.9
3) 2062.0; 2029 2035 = 1.0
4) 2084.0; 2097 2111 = -0.3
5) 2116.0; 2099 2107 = 0.2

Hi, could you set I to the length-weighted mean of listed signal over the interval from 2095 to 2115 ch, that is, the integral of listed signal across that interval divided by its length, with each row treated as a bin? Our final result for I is 4.4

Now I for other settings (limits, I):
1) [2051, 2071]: 5.3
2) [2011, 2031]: 4.1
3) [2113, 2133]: 4.2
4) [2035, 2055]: 5.5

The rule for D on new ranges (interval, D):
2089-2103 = 0.04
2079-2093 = 0.36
